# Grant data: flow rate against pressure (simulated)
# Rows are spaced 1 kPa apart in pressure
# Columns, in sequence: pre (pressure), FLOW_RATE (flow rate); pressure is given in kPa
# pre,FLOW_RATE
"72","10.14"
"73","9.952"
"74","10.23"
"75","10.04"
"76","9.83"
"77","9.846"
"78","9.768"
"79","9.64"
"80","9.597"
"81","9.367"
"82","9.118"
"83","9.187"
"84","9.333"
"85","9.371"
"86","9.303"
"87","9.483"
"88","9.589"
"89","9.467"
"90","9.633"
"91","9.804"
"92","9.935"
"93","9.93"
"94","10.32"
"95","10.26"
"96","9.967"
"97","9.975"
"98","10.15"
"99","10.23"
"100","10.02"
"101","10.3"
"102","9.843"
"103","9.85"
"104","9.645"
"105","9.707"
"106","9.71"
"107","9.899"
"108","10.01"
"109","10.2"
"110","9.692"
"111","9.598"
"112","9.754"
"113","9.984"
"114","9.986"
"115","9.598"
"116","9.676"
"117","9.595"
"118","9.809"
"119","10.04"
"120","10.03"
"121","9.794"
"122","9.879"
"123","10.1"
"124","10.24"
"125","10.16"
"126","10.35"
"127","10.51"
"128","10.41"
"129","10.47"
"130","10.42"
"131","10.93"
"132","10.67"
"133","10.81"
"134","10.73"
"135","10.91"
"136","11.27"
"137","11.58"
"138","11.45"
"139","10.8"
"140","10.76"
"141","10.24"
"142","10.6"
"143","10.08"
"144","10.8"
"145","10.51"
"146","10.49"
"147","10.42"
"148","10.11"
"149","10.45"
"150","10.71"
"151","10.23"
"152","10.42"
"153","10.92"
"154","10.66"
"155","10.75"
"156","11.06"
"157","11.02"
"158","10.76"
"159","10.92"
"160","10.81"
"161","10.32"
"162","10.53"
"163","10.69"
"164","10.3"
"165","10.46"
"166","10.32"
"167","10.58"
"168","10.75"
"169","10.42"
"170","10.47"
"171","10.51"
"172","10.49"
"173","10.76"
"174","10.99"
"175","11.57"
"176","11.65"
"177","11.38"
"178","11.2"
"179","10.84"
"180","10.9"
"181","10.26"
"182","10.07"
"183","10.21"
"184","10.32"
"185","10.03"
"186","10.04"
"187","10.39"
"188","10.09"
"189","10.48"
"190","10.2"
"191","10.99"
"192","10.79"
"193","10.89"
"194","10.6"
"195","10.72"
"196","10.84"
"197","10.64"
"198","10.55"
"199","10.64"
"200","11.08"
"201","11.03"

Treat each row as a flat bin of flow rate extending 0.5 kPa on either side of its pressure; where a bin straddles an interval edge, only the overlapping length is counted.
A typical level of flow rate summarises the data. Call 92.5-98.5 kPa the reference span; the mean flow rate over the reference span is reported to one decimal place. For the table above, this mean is 10.1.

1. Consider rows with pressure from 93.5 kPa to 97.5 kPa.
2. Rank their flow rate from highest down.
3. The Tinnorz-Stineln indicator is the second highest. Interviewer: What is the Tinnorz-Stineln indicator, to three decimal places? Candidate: 10.260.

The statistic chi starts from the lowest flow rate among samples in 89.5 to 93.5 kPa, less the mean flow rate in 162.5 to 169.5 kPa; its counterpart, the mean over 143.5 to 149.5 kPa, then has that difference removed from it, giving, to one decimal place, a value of 11.3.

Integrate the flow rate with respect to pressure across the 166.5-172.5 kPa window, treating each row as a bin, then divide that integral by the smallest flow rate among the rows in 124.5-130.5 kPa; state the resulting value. 6.22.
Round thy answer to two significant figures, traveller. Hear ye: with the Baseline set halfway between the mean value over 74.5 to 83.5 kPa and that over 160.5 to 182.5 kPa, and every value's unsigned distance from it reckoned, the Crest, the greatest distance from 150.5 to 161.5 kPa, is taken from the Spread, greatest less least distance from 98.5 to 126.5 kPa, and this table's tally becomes -0.36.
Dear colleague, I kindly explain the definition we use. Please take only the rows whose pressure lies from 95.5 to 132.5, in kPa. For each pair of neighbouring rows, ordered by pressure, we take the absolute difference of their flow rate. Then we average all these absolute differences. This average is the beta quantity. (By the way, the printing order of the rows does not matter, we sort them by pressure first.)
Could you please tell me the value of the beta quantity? 0.17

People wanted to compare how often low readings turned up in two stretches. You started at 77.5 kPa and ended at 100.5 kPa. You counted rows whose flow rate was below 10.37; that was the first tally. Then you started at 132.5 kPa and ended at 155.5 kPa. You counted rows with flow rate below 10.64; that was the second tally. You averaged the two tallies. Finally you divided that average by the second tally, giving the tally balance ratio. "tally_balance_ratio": 1.65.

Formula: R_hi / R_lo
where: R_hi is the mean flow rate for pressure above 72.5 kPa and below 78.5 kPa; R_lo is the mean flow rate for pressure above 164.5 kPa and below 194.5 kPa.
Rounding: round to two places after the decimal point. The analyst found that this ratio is 0.94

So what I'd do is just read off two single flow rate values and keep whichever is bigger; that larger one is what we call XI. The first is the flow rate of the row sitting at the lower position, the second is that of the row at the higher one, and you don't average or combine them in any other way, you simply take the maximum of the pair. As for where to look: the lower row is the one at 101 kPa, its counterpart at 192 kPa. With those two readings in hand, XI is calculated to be 10.8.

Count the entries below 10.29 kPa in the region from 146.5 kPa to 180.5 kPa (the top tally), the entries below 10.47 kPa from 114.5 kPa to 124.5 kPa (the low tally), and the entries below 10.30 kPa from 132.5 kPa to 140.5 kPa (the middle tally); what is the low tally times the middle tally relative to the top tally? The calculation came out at 0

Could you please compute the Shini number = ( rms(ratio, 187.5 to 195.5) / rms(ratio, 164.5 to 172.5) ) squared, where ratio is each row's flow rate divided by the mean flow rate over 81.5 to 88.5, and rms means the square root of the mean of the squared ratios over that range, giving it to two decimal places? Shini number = 1.02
